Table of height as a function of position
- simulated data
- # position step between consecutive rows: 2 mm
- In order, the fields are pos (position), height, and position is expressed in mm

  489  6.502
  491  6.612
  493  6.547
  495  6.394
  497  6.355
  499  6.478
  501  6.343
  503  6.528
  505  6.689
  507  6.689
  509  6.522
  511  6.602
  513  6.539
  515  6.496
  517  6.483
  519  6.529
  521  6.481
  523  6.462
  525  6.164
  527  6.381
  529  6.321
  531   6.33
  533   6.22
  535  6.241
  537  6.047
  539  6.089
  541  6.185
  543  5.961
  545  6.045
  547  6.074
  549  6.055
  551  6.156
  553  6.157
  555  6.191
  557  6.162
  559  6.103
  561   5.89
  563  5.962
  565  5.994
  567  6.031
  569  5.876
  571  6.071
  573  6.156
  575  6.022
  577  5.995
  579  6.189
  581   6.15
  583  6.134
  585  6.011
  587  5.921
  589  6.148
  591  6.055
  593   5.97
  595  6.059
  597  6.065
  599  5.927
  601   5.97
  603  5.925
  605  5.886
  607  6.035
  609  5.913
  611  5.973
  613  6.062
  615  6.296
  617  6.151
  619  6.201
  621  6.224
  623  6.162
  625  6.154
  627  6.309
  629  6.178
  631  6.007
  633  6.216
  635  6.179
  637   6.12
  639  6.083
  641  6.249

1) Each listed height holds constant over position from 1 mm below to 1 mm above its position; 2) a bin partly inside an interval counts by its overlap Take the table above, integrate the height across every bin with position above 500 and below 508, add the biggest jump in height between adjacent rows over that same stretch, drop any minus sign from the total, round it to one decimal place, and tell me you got 52.7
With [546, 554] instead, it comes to 49.0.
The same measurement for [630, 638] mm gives 49.3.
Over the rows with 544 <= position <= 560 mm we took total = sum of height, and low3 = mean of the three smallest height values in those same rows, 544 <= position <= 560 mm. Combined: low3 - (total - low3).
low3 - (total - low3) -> -36.8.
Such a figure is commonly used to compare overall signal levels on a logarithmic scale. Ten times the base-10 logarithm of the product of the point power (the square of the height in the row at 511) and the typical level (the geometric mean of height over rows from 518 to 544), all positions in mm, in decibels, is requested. 24.36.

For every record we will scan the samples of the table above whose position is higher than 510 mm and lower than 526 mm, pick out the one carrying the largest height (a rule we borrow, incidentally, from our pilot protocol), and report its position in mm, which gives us 511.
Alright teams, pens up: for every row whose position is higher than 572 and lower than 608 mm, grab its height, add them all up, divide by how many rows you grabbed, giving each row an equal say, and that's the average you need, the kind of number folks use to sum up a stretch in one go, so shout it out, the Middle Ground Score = 6.03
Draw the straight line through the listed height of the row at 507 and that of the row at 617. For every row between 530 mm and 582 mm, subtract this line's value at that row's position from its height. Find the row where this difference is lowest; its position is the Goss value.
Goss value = 543 mm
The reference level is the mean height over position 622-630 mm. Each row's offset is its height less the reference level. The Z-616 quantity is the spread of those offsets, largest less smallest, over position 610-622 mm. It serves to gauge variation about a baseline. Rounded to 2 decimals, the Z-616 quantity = 0.32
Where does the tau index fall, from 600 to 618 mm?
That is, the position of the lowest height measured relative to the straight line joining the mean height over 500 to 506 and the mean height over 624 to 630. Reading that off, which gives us 605 mm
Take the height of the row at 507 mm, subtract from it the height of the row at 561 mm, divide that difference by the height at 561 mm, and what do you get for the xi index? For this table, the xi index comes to 0.14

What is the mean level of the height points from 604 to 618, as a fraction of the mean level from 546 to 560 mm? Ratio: 0.99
